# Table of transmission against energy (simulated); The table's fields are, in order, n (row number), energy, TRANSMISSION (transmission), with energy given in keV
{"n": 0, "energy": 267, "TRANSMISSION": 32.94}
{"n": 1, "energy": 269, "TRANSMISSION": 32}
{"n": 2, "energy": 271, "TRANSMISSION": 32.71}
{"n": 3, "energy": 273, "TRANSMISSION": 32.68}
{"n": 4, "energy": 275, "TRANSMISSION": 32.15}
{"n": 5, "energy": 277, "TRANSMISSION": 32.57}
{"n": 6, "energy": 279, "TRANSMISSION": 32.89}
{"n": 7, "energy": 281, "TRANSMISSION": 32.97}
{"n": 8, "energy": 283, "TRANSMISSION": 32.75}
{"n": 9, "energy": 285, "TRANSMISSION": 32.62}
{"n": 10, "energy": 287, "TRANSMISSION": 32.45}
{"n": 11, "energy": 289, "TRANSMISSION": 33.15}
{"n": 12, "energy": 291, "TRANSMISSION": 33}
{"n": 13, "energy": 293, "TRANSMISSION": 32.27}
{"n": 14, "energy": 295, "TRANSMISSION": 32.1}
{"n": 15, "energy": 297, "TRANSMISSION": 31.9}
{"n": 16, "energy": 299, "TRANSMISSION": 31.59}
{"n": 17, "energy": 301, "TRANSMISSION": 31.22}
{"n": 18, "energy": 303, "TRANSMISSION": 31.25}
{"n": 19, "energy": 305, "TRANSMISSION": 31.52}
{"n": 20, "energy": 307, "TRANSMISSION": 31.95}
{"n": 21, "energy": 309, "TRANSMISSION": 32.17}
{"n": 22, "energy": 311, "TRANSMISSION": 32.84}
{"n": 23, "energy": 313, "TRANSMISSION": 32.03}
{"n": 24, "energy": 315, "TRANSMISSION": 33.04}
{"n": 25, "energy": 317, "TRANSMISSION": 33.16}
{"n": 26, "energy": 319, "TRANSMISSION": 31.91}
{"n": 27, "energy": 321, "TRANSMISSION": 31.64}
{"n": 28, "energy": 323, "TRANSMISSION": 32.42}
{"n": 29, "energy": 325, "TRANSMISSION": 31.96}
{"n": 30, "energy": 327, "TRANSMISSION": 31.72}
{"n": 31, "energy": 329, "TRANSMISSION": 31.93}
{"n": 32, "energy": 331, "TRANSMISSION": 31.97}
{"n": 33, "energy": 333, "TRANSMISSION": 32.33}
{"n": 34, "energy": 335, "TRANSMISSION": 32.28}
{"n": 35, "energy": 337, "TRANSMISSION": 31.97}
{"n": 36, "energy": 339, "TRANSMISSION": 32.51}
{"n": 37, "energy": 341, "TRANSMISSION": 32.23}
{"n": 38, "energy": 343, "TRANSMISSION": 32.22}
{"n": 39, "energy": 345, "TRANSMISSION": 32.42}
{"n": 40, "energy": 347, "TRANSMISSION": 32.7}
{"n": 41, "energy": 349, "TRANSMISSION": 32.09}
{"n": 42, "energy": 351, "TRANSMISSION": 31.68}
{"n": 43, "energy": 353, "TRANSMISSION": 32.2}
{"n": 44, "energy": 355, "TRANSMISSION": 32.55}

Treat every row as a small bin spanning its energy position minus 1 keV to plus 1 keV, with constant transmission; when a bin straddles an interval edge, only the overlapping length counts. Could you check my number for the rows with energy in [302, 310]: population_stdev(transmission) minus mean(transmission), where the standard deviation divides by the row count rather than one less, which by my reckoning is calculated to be -31.4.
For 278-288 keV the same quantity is -32.5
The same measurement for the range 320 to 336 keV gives -31.8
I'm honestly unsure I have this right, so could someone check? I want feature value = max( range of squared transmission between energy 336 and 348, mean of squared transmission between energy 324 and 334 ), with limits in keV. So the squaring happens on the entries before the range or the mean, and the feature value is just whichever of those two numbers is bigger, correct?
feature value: 1023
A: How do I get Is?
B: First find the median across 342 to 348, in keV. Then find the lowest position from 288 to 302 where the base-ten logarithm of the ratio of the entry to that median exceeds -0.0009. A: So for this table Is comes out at 289 keV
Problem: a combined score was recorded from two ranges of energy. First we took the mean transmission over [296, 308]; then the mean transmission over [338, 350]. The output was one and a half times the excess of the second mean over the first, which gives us 1.2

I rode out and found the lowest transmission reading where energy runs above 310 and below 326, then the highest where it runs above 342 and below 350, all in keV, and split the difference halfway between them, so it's 32.2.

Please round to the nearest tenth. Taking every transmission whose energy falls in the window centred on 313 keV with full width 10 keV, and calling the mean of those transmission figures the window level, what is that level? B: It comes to 32.6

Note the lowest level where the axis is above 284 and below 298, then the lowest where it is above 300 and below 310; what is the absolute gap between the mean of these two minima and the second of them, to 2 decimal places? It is 0.34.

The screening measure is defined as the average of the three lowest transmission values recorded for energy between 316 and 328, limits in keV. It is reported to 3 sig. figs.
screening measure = 31.8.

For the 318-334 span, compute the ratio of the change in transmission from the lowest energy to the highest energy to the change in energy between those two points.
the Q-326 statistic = 0.03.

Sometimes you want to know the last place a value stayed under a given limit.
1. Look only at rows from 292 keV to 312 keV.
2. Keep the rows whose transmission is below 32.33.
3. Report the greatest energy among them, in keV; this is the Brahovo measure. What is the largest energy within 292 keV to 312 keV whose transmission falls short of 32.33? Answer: 309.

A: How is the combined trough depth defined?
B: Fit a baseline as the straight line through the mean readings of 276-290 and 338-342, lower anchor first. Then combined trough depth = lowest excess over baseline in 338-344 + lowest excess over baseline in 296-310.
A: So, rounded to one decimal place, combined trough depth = -1.6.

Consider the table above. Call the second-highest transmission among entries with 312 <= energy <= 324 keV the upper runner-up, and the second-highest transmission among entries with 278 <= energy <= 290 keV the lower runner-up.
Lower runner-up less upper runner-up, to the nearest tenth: -0.1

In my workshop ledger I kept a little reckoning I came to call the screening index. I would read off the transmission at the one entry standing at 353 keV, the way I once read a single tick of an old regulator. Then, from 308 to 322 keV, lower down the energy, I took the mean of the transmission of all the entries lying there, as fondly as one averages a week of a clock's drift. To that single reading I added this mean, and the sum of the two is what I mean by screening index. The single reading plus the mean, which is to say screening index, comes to 64.60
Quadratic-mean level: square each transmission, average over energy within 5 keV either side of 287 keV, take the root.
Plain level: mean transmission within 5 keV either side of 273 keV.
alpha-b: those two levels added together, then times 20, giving 1304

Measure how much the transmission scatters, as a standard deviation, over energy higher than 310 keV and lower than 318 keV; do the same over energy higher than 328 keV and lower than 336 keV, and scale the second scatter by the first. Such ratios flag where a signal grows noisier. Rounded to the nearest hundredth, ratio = 0.41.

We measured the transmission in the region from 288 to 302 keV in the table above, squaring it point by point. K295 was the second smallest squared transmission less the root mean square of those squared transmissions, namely -39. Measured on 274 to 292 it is -18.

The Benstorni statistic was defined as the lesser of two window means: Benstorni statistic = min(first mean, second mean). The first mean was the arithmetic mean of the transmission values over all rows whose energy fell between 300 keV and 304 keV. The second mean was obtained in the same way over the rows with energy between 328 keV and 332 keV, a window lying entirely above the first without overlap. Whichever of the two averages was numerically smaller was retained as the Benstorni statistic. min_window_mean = 31.2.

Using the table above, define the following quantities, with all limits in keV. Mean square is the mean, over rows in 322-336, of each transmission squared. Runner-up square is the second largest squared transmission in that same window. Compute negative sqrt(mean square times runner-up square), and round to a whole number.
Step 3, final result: -1037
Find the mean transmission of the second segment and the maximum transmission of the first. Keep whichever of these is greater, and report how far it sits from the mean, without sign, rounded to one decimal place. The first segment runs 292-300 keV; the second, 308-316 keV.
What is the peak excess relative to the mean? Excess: 0.0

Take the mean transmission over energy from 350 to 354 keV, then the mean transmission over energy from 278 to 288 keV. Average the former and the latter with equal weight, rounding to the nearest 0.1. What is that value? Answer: 32.3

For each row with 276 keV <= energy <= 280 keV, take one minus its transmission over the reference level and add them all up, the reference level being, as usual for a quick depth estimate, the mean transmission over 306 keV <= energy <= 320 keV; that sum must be -0.018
